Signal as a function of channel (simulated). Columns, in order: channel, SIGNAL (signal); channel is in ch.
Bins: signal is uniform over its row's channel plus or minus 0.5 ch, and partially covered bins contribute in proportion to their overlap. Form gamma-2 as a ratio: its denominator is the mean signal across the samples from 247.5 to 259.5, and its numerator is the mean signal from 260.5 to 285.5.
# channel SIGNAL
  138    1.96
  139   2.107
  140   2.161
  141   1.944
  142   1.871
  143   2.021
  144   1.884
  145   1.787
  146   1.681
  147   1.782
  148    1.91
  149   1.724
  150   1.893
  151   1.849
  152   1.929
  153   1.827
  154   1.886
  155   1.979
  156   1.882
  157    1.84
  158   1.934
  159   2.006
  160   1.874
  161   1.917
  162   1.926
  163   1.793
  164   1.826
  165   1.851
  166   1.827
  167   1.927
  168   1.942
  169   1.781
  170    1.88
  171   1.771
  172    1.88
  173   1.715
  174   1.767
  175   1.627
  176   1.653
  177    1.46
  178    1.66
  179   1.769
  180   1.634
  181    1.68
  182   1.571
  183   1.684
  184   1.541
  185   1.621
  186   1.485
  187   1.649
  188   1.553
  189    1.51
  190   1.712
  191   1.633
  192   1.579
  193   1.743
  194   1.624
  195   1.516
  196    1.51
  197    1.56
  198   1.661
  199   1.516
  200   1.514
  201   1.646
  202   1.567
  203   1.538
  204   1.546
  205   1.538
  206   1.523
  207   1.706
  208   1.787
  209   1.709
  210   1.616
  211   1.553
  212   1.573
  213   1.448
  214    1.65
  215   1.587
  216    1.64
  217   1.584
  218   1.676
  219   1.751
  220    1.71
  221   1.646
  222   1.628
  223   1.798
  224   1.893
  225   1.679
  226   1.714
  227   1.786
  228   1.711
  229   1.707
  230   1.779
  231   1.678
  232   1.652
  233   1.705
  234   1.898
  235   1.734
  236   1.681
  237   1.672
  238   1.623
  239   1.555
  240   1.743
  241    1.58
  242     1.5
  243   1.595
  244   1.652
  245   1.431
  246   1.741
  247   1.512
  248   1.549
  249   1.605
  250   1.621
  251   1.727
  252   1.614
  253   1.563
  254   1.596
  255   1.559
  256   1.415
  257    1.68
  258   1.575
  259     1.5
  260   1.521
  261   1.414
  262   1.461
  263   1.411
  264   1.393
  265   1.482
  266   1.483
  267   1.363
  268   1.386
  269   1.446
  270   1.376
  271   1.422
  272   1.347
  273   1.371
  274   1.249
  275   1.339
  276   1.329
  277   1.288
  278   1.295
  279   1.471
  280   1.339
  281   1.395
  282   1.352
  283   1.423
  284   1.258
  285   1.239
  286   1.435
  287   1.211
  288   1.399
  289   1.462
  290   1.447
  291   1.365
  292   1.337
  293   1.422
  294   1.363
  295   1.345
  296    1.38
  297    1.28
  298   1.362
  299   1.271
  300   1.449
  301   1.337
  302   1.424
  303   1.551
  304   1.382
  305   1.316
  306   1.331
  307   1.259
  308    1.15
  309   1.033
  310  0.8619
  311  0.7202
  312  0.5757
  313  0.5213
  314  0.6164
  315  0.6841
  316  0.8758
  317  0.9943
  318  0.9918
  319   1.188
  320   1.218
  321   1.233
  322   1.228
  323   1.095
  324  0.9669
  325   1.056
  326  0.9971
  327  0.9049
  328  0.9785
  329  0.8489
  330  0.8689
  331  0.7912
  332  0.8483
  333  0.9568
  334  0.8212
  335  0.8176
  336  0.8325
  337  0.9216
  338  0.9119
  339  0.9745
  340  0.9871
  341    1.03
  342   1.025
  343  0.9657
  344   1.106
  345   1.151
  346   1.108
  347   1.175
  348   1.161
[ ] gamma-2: 0.87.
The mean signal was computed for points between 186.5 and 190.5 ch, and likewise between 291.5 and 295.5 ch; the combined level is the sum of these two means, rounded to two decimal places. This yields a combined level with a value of 2.97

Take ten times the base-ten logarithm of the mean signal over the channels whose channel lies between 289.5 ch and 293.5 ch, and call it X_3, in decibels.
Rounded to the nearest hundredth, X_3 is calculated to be 1.44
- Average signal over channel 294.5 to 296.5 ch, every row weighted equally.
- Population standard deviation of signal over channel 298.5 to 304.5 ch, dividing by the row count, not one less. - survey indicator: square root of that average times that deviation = 0.347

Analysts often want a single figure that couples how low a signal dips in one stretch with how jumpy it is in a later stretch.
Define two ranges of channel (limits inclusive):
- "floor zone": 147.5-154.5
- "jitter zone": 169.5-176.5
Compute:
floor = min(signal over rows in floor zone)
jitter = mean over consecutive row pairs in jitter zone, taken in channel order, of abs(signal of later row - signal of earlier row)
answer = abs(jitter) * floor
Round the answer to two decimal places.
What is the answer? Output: 0.17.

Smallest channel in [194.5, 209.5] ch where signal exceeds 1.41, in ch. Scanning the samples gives 195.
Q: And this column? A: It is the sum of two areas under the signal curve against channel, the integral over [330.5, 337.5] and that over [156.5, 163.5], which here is 19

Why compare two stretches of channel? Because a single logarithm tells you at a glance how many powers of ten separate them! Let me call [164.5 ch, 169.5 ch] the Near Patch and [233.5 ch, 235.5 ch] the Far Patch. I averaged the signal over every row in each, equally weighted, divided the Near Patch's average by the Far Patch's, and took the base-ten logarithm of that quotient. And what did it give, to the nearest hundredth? 0.01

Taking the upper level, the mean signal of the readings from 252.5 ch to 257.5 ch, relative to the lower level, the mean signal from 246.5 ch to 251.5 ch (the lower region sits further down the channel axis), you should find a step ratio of 1.0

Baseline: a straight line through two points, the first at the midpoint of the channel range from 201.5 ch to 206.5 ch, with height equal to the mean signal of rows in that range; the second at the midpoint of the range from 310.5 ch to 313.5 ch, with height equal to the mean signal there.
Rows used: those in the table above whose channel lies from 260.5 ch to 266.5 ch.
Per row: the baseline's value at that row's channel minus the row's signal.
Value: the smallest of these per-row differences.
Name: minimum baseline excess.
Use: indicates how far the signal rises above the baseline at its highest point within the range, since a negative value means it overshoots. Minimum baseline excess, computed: -0.48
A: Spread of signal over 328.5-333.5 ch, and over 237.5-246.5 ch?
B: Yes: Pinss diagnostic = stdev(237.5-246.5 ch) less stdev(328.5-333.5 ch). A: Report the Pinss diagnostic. 0.04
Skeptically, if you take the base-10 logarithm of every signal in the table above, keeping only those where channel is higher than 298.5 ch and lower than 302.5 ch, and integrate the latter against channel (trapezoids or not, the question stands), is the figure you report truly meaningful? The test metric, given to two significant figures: 0.54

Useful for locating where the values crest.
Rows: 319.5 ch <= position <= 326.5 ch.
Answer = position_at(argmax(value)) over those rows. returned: 321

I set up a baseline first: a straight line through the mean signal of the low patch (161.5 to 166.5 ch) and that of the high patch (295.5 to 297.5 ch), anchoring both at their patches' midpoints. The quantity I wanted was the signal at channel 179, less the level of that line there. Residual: -0.02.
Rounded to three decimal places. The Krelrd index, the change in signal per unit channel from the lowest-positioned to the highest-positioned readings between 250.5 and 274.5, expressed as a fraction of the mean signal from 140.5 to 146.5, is -0.011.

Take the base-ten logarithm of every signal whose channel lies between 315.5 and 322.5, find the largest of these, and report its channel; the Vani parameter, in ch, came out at 321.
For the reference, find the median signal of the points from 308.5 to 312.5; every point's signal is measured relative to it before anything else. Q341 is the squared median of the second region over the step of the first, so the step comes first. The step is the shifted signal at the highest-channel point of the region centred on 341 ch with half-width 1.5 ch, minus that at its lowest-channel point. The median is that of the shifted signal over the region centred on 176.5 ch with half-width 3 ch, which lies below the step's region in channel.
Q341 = 20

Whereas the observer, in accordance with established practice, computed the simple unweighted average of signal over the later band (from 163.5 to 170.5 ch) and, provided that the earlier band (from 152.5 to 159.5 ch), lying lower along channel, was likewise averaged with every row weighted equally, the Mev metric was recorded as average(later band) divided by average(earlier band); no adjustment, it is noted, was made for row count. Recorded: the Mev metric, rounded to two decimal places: 0.98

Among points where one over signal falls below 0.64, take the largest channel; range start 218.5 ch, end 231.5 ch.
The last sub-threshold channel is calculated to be 231 ch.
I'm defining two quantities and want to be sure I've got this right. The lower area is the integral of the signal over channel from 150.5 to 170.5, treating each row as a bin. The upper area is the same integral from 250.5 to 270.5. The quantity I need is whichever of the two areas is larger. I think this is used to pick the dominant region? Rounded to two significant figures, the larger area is 38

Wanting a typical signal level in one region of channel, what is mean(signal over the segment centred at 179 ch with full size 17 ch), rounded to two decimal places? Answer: 1.66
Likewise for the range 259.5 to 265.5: 1.45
